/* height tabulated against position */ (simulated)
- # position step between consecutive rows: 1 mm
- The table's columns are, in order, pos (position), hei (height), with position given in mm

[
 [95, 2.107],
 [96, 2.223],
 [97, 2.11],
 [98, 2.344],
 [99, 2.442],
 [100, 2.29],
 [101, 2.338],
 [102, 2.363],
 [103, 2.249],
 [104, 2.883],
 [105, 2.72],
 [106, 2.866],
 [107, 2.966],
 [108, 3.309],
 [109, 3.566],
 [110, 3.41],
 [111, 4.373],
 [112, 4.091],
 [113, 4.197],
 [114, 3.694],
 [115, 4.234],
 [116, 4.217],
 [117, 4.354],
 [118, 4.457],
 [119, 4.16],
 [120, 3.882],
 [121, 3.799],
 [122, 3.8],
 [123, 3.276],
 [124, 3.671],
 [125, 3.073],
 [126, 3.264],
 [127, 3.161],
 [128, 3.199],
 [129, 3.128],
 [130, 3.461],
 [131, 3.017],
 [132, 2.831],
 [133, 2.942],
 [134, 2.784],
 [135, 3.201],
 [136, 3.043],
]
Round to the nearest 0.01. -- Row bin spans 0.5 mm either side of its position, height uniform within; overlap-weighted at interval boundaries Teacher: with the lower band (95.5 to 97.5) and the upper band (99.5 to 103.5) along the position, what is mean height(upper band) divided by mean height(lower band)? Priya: 1.07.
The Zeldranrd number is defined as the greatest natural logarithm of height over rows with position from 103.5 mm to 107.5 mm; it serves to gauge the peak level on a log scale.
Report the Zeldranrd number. 1.09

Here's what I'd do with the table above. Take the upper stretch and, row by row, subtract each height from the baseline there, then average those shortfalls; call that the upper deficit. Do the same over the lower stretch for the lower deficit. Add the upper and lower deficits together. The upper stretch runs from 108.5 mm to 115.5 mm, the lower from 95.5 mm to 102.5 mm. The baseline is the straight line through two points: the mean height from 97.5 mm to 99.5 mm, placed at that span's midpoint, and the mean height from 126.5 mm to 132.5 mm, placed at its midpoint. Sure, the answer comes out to -1.1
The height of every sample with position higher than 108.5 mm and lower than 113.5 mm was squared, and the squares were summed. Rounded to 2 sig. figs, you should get 78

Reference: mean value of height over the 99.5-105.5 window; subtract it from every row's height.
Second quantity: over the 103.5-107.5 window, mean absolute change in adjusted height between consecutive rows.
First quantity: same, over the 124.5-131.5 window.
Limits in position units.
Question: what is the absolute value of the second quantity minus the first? 0.060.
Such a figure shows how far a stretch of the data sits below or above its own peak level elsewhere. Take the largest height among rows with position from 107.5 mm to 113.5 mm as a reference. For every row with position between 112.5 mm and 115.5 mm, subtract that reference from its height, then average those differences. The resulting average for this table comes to -0.33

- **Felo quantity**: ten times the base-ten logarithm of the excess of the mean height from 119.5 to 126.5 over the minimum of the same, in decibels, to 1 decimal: -3.3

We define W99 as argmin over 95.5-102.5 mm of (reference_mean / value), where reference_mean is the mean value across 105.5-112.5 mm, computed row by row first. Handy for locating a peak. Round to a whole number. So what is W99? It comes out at 99 mm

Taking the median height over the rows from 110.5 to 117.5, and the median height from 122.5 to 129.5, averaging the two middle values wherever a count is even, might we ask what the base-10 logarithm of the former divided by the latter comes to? 0.12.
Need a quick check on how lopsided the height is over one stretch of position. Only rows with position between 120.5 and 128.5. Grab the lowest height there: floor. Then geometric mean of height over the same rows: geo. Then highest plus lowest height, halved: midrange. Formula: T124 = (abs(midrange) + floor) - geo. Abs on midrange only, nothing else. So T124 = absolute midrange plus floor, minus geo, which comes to 3.1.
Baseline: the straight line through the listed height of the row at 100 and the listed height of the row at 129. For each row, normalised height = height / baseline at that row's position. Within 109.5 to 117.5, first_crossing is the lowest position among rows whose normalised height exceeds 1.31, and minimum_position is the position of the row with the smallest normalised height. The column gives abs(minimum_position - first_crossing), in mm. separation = 0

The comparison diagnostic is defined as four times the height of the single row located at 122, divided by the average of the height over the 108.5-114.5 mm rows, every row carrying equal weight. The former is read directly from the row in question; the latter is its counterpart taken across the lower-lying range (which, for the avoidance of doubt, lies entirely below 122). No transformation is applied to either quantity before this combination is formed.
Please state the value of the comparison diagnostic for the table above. 3.9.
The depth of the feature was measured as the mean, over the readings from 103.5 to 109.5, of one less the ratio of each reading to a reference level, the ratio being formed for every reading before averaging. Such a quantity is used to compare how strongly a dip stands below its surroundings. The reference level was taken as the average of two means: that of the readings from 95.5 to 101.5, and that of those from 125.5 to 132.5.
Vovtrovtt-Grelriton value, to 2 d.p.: -0.12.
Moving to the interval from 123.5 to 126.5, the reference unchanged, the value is -0.23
